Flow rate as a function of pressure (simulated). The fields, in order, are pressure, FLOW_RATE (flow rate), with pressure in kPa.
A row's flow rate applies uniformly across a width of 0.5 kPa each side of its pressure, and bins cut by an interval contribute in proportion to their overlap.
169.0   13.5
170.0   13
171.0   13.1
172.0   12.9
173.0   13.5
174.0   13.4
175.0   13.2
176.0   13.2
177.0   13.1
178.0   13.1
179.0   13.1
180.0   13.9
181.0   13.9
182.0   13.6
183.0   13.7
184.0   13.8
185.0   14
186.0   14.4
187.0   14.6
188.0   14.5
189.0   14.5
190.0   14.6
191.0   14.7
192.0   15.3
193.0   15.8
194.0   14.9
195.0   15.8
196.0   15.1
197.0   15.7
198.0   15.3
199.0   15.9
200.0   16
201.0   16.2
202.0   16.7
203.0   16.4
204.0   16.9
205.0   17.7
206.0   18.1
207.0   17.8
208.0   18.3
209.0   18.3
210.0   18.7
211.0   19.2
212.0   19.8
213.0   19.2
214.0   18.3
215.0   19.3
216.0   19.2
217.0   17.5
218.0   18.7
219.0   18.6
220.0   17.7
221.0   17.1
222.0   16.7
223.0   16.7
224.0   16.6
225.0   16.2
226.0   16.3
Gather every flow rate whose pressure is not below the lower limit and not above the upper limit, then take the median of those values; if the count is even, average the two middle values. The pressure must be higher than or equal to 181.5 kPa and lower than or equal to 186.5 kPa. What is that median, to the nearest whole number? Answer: 14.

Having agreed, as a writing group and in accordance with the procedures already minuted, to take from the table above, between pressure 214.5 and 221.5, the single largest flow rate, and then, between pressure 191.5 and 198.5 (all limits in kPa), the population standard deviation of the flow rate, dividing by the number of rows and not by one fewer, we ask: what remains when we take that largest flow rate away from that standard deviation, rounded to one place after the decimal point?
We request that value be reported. -19.0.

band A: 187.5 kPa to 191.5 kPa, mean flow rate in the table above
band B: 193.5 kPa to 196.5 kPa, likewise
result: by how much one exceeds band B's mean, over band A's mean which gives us -0.98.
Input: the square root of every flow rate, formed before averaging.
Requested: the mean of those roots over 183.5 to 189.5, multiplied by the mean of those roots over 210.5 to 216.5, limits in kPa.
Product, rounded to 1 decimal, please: 16.6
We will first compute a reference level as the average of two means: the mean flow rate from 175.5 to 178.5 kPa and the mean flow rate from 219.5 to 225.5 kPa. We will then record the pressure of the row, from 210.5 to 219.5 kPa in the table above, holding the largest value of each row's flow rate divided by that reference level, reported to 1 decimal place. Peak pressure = 212.0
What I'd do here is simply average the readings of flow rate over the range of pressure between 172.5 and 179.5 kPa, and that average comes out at 13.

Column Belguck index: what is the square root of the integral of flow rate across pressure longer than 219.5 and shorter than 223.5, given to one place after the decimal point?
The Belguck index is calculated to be 8.3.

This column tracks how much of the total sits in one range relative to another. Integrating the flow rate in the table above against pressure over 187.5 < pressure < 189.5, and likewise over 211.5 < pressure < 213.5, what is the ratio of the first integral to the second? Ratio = 0.74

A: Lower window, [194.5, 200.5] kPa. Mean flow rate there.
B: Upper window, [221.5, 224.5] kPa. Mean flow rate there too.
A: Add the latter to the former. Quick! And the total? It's 32.3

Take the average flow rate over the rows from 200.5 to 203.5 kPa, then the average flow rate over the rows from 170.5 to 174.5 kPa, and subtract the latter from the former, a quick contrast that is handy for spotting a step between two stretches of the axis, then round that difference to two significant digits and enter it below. 3.2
